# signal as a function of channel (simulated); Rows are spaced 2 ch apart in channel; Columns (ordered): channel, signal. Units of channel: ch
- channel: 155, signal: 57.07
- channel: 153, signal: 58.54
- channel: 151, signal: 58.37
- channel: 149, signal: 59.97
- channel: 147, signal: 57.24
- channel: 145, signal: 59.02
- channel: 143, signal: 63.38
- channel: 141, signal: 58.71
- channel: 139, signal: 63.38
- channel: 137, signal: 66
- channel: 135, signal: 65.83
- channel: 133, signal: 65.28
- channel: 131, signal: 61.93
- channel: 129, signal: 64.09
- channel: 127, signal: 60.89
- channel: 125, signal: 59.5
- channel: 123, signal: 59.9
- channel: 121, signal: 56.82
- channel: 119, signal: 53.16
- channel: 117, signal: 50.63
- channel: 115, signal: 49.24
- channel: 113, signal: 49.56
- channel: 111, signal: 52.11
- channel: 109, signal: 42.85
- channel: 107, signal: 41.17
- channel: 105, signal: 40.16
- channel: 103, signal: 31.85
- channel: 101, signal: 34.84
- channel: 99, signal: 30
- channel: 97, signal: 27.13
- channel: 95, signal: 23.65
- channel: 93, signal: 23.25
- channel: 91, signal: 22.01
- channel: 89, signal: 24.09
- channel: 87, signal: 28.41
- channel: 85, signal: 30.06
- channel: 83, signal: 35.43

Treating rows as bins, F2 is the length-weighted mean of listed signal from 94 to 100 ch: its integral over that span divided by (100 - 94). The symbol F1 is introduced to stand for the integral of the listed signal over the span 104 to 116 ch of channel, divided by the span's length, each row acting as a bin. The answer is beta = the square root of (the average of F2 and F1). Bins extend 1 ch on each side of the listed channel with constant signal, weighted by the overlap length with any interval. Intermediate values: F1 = 46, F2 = 26.9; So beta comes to 6.03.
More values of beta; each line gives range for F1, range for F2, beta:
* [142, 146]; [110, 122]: 7.52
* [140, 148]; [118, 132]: 7.72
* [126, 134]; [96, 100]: 6.77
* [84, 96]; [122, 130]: 6.57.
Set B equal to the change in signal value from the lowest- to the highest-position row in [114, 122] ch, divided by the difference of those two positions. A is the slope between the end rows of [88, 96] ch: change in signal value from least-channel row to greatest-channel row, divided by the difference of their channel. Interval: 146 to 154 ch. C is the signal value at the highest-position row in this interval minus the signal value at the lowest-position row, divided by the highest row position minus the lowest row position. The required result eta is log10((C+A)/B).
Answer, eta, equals -0.9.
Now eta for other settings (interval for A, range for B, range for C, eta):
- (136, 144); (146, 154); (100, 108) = 0.5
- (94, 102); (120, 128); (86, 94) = 0.2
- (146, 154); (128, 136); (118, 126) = 0.6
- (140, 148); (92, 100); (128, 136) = -1.4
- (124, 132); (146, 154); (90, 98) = 0.8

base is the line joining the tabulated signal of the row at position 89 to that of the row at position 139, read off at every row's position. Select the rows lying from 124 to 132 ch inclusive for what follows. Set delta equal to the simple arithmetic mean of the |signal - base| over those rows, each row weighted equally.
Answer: 6.9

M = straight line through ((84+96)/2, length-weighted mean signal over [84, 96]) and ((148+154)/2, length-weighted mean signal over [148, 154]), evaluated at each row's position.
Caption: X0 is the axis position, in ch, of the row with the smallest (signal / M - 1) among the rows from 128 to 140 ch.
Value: 139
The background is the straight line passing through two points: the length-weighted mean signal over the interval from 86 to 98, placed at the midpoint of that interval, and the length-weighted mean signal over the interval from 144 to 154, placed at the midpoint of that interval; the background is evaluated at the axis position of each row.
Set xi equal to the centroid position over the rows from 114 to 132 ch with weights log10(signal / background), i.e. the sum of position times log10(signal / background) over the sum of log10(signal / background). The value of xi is 123.2 ch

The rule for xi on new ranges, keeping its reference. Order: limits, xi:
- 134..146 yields 138.4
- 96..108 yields 104.6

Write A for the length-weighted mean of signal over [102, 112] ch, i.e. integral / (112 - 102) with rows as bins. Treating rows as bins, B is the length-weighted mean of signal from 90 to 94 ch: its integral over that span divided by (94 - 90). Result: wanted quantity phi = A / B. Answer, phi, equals 1.84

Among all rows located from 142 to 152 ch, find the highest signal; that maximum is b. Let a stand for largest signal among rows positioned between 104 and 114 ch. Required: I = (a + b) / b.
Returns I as 1.82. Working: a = 52.11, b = 63.38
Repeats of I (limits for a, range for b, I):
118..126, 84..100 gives 2.99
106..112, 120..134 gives 1.80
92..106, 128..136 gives 1.61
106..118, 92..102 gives 2.50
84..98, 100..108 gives 1.73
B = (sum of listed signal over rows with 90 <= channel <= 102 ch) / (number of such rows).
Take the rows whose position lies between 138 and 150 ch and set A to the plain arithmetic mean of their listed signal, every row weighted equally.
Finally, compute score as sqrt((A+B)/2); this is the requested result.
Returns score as 6.6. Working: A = 60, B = 27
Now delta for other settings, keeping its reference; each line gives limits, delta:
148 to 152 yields 12.9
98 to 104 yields 2.2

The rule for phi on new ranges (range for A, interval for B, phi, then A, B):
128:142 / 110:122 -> 1.23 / 64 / 52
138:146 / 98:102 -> 1.89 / 61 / 32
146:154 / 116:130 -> 1.01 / 59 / 58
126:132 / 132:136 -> 0.95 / 62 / 66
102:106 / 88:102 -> 1.36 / 36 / 26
